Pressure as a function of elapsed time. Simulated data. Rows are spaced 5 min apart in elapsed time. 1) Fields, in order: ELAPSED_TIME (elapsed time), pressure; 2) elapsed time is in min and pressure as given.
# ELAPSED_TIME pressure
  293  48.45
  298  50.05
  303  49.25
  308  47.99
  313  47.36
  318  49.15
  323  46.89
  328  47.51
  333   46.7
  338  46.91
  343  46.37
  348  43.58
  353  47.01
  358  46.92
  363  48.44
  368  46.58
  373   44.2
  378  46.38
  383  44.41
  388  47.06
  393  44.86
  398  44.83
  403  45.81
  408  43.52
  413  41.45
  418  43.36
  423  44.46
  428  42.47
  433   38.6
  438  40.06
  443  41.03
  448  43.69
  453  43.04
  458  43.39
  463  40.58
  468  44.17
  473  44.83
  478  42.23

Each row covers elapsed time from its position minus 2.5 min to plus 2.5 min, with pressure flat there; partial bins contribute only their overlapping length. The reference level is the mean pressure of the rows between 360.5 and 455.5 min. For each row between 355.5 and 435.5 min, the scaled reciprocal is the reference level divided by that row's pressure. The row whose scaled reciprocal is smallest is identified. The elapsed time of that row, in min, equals 363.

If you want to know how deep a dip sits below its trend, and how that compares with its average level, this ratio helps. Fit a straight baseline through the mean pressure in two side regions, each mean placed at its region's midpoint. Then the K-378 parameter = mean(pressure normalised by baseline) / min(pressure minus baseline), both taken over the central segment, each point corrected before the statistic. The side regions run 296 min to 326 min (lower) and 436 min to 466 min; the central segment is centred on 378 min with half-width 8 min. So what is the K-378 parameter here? -0.7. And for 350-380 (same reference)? -0.7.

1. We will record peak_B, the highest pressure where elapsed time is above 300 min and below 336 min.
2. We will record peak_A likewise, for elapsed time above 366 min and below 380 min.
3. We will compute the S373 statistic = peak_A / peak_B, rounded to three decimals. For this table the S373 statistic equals 0.946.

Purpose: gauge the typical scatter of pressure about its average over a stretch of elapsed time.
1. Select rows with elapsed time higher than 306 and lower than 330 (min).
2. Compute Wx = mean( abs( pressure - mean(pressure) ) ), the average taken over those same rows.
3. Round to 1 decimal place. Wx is 0.6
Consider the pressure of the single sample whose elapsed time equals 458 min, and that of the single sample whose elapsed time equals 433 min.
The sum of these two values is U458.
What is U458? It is 82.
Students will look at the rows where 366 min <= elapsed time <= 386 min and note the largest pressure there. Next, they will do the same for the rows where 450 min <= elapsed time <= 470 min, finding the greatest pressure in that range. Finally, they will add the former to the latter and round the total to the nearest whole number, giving 91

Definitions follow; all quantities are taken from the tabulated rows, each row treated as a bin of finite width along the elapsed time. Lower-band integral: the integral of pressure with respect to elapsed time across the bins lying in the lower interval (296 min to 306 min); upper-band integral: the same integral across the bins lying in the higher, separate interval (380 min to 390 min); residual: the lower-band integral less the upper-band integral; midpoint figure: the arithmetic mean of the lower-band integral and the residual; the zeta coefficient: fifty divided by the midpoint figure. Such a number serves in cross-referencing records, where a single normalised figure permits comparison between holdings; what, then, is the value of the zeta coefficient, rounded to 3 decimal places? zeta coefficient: 0.187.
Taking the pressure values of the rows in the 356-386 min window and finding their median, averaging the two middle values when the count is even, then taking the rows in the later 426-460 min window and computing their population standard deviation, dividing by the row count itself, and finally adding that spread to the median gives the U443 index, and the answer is 48.3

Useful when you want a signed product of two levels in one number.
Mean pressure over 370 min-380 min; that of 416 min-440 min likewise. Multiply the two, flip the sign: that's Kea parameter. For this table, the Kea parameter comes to -1893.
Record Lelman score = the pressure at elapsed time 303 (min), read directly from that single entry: 49.25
